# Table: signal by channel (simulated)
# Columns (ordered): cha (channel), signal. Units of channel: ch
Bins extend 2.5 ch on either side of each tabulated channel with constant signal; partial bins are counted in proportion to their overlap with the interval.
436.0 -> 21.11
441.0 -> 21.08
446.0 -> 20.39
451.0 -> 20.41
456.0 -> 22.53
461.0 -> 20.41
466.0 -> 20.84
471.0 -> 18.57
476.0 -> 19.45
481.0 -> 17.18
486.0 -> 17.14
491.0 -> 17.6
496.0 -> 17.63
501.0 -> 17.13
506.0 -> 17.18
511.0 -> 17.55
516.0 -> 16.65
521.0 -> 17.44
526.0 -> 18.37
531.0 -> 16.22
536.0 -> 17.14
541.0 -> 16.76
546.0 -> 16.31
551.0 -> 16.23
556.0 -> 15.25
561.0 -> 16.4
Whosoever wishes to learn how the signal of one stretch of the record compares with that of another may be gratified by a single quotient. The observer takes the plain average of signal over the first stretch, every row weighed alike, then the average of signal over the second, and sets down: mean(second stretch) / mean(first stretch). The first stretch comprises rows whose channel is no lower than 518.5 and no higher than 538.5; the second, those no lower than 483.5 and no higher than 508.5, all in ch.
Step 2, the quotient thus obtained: 1.00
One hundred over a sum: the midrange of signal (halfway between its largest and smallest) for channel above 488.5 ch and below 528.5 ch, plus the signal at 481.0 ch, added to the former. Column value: 2.88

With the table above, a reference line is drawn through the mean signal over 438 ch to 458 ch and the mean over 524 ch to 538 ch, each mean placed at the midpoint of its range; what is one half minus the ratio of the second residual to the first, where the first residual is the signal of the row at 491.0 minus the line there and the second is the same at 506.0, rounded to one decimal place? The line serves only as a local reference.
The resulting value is -0.3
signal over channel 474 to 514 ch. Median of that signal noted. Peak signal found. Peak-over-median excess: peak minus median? 2.1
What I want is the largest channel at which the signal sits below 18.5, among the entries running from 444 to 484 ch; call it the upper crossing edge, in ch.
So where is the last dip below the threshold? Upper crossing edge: 481.0 ch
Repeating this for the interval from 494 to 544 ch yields 541.0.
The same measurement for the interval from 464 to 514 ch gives 511.0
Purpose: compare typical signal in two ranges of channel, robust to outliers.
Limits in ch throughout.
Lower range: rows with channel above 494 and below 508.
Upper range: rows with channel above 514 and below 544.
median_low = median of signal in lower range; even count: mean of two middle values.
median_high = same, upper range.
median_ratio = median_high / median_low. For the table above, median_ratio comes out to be 0.987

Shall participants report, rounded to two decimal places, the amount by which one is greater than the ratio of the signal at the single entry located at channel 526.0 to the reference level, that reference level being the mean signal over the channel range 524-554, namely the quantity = -0.09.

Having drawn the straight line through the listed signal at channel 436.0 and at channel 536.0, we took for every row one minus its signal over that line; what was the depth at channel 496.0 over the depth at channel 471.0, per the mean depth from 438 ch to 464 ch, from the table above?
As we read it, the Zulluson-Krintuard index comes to -45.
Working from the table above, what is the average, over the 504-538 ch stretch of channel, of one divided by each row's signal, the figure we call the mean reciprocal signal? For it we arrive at 0.058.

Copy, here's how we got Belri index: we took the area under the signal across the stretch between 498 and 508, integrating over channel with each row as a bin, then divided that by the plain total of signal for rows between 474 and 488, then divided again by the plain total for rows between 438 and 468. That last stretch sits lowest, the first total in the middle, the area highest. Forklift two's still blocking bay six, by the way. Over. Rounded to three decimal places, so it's 0.025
